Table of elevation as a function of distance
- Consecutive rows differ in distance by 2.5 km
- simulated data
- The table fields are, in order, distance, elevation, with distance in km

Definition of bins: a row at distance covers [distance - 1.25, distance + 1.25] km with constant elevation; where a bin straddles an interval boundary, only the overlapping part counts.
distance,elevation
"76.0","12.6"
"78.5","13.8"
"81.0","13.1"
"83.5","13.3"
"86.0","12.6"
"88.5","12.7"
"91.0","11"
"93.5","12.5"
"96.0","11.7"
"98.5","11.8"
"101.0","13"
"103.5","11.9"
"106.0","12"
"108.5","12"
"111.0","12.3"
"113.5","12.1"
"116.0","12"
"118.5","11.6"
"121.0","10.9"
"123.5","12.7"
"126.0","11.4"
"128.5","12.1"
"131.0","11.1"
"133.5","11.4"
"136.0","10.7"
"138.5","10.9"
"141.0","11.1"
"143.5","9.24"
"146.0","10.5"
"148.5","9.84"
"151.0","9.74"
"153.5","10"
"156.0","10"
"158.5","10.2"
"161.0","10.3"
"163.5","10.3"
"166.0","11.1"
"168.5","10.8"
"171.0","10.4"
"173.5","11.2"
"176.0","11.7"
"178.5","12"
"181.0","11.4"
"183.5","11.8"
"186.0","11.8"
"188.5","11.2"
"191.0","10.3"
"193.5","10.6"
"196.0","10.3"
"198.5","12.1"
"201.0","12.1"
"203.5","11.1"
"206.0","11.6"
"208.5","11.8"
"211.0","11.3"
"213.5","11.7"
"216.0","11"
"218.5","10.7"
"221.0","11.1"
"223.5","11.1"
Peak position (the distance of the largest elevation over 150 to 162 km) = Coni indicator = 161.0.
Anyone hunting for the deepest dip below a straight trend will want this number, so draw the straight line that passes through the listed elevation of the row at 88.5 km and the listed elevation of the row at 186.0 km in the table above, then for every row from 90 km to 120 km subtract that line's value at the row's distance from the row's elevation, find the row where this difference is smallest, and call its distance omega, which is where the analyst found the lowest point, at 91.0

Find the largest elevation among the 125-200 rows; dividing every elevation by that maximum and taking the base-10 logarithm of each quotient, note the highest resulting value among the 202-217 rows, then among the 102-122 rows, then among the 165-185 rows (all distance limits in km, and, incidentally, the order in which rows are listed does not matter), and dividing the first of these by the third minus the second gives 1.0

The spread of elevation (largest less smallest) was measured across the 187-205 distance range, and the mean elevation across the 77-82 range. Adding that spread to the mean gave 15.2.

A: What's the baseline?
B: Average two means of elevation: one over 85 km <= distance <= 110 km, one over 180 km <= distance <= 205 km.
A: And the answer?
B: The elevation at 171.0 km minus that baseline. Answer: -1.3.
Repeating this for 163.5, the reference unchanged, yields -1.4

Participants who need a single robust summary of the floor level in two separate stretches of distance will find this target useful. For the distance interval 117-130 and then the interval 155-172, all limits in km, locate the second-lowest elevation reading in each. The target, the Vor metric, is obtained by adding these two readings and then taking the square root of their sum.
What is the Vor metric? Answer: 4.65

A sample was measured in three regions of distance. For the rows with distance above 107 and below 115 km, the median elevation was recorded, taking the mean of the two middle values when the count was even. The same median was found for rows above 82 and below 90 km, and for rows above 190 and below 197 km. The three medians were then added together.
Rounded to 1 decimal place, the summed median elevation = 35.1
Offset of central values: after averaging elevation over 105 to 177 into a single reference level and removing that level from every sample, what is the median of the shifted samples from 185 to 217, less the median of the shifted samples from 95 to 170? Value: 0.2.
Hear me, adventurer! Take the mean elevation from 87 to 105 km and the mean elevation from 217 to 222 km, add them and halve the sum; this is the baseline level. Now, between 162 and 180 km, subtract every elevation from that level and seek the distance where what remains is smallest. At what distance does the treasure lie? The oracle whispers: 178.5 km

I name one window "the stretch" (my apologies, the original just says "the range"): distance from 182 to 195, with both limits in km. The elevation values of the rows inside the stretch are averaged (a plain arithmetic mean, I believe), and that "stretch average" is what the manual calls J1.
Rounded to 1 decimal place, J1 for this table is 11.1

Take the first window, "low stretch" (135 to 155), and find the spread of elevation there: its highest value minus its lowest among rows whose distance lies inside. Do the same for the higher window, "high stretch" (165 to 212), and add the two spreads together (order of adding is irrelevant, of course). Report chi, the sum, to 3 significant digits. 3.66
